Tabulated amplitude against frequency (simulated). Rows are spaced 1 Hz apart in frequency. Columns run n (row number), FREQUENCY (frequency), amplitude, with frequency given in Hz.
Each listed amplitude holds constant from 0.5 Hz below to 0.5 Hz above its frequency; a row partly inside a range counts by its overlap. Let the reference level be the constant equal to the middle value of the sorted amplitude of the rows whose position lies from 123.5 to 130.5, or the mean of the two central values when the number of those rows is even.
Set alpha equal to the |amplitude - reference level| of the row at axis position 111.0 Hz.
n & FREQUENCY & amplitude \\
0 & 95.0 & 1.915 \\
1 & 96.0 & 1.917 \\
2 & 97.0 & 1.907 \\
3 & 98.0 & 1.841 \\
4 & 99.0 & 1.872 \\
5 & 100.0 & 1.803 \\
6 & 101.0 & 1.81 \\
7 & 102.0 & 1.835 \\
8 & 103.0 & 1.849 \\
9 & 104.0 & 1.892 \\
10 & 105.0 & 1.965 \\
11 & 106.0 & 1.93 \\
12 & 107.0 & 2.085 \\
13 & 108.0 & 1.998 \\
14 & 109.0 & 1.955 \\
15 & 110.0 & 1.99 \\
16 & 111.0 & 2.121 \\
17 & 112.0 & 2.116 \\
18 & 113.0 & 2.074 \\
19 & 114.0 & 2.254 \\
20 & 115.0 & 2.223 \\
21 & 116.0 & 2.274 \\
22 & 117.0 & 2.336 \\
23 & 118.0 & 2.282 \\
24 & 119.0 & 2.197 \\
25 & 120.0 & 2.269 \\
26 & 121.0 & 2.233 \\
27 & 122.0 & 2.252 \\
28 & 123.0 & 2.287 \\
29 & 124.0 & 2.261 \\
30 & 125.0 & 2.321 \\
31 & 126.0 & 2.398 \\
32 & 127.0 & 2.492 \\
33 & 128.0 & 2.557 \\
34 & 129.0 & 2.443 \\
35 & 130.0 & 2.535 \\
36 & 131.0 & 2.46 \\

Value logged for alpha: 0.32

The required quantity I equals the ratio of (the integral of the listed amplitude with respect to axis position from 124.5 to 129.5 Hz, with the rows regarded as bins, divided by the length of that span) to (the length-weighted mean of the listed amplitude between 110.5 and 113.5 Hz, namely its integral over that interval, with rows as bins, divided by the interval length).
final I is 1.16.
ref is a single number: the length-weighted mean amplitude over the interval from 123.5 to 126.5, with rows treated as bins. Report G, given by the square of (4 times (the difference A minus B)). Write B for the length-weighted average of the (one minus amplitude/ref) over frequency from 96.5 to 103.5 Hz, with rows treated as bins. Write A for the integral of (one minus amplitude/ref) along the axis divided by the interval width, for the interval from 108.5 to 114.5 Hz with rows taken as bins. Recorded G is 0.17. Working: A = 0.10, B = 0.21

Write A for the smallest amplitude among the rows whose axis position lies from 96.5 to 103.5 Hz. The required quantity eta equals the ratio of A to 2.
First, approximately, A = 1.803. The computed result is 0.90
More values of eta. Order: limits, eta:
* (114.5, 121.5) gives 1.10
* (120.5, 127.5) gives 1.12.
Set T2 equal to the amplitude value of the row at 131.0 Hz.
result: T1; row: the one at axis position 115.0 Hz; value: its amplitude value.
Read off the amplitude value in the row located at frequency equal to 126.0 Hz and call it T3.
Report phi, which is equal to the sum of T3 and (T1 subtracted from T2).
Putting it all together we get 2.6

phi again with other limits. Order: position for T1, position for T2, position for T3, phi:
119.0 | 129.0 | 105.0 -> 2.2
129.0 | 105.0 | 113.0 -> 1.6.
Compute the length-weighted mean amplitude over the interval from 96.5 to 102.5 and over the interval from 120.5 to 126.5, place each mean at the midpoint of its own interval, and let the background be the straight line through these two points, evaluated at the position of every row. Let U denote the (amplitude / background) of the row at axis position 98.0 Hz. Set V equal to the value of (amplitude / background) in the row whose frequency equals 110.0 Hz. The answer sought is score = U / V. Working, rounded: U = 1.01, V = 0.98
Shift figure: 1.04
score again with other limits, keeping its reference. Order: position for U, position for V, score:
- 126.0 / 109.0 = 1.06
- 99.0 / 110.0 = 1.05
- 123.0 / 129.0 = 0.98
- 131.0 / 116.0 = 0.96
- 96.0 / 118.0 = 1.03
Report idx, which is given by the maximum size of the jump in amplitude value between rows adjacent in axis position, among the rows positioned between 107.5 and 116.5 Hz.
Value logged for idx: 0.180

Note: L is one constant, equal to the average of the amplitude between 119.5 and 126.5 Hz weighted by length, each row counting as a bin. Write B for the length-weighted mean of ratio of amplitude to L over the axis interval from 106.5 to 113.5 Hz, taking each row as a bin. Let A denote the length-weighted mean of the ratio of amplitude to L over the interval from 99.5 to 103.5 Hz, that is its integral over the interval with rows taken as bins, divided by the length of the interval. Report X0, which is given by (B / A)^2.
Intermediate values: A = 0.80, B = 0.90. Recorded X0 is 1.26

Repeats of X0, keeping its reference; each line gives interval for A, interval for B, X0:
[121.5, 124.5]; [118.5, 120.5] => 0.97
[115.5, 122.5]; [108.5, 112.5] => 0.82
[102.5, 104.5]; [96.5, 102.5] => 0.97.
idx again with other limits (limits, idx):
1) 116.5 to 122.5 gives 0.085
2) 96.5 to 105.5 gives 0.073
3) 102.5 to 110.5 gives 0.155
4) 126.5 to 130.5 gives 0.114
